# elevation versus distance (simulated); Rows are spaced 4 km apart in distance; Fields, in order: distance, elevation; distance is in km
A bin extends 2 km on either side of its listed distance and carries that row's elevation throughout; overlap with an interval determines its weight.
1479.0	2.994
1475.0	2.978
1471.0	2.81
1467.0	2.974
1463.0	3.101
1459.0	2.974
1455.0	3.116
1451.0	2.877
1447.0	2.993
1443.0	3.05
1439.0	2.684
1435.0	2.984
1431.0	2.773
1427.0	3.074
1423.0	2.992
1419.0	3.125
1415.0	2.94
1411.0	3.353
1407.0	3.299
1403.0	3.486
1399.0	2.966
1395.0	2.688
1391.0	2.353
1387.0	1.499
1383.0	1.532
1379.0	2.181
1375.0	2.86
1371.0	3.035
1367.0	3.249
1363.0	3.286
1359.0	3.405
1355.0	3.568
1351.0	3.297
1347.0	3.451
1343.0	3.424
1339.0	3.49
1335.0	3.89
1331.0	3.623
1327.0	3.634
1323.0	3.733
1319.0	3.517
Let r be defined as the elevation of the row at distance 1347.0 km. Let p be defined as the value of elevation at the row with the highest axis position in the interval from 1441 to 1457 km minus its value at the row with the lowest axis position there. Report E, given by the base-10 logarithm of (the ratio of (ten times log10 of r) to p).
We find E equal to 1.9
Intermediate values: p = 0.07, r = 3.451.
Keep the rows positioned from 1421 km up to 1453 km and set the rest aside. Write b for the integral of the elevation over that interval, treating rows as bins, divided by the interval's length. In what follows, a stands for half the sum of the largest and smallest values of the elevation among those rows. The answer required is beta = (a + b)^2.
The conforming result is 34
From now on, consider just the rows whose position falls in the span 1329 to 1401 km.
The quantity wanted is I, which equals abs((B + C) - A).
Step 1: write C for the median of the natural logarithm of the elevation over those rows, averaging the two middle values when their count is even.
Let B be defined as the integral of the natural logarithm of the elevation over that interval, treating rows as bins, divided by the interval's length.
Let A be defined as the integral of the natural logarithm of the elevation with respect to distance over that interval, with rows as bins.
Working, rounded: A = 77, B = 1.06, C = 1.18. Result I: 74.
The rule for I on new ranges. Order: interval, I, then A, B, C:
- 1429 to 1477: 50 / 52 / 1.08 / 1.09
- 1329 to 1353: 28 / 30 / 1.26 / 1.24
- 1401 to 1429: 30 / 32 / 1.16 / 1.14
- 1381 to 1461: 80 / 82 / 1.02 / 1.09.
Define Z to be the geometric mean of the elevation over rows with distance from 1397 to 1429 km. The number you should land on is 3.15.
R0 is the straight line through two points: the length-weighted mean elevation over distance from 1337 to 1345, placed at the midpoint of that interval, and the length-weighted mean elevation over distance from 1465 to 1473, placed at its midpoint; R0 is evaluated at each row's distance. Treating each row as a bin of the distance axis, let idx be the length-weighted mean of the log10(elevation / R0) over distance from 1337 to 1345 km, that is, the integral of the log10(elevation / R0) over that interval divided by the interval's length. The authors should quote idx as 0.000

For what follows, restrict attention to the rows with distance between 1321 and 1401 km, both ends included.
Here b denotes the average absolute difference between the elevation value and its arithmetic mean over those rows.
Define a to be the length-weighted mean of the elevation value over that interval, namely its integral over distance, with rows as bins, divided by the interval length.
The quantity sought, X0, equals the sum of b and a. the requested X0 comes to 3.59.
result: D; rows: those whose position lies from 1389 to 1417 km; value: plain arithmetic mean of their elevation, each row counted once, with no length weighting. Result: 3.0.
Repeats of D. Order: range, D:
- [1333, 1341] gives 3.7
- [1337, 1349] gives 3.5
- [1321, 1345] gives 3.6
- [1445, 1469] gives 3.0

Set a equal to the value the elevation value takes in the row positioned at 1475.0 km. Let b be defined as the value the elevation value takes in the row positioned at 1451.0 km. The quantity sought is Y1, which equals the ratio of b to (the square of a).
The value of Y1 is 0.32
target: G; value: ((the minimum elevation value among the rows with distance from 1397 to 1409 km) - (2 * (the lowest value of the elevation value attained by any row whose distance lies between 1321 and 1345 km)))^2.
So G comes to 15.1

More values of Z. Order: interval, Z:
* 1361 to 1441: 2.75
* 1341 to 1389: 2.79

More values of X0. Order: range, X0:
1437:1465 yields 3.08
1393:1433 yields 3.27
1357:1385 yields 3.33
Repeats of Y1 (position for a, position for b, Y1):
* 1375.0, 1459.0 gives 0.36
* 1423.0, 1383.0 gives 0.17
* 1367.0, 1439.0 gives 0.25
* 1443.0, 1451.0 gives 0.31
